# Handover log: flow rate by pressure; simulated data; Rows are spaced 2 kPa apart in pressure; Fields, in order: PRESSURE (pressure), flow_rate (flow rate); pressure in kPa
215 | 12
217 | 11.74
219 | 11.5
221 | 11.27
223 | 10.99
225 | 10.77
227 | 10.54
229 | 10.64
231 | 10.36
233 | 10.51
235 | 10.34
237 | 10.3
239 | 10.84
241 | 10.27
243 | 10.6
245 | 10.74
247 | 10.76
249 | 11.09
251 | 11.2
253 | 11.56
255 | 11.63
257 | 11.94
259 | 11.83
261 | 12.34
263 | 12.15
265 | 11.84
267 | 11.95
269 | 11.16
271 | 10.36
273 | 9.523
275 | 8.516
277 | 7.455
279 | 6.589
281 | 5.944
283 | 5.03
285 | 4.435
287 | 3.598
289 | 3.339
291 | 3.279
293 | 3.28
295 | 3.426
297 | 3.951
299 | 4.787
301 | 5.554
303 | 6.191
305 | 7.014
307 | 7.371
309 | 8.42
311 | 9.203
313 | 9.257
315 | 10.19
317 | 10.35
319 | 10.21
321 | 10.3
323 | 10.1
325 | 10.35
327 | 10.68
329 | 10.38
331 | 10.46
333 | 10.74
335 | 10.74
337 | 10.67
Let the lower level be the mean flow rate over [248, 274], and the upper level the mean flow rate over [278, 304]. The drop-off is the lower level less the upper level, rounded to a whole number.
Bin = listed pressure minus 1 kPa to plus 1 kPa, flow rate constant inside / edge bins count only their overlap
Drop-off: 7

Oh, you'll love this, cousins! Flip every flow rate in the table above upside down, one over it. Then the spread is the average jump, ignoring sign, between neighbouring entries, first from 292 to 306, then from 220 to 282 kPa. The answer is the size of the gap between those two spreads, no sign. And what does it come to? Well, 0.023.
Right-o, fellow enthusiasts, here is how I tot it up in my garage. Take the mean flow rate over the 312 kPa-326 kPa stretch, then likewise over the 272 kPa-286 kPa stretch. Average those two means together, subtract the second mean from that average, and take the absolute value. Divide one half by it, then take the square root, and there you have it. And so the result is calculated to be 0.55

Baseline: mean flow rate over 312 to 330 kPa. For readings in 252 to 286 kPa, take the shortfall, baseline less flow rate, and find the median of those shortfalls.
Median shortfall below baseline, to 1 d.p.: -1.0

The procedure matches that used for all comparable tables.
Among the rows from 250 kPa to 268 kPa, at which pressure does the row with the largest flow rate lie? 261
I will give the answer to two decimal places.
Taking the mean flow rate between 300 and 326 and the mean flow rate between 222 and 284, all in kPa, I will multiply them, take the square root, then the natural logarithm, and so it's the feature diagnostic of 2.25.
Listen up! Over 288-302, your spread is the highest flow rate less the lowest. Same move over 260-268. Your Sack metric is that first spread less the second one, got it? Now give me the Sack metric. 1.8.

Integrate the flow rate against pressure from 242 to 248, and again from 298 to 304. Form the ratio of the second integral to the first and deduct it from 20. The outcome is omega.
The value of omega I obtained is 19.5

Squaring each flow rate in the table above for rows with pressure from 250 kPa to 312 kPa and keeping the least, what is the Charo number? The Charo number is 11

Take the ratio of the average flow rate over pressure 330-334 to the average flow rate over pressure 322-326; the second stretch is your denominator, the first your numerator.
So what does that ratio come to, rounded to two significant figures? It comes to 1.0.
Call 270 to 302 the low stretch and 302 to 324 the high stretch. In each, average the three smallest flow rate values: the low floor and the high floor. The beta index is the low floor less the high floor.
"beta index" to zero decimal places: -4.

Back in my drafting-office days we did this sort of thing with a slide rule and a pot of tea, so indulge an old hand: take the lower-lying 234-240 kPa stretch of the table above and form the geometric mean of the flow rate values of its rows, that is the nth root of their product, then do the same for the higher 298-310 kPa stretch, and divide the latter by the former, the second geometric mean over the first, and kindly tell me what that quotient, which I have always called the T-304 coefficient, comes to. 0.61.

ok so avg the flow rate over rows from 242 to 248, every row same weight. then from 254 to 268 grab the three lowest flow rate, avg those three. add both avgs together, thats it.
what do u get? 22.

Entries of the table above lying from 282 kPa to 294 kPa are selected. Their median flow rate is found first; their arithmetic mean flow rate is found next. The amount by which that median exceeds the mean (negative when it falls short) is -0.36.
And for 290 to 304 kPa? -0.40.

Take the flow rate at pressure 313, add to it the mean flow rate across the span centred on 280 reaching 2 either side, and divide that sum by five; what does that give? 3.10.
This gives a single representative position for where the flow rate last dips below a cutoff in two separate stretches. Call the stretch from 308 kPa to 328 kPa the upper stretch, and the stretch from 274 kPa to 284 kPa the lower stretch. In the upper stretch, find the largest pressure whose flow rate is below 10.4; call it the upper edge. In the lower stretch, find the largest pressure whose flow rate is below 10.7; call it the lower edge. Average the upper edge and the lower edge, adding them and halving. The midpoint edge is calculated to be 304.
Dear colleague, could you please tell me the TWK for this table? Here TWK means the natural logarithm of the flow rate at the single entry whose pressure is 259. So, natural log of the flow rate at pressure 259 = 2.47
